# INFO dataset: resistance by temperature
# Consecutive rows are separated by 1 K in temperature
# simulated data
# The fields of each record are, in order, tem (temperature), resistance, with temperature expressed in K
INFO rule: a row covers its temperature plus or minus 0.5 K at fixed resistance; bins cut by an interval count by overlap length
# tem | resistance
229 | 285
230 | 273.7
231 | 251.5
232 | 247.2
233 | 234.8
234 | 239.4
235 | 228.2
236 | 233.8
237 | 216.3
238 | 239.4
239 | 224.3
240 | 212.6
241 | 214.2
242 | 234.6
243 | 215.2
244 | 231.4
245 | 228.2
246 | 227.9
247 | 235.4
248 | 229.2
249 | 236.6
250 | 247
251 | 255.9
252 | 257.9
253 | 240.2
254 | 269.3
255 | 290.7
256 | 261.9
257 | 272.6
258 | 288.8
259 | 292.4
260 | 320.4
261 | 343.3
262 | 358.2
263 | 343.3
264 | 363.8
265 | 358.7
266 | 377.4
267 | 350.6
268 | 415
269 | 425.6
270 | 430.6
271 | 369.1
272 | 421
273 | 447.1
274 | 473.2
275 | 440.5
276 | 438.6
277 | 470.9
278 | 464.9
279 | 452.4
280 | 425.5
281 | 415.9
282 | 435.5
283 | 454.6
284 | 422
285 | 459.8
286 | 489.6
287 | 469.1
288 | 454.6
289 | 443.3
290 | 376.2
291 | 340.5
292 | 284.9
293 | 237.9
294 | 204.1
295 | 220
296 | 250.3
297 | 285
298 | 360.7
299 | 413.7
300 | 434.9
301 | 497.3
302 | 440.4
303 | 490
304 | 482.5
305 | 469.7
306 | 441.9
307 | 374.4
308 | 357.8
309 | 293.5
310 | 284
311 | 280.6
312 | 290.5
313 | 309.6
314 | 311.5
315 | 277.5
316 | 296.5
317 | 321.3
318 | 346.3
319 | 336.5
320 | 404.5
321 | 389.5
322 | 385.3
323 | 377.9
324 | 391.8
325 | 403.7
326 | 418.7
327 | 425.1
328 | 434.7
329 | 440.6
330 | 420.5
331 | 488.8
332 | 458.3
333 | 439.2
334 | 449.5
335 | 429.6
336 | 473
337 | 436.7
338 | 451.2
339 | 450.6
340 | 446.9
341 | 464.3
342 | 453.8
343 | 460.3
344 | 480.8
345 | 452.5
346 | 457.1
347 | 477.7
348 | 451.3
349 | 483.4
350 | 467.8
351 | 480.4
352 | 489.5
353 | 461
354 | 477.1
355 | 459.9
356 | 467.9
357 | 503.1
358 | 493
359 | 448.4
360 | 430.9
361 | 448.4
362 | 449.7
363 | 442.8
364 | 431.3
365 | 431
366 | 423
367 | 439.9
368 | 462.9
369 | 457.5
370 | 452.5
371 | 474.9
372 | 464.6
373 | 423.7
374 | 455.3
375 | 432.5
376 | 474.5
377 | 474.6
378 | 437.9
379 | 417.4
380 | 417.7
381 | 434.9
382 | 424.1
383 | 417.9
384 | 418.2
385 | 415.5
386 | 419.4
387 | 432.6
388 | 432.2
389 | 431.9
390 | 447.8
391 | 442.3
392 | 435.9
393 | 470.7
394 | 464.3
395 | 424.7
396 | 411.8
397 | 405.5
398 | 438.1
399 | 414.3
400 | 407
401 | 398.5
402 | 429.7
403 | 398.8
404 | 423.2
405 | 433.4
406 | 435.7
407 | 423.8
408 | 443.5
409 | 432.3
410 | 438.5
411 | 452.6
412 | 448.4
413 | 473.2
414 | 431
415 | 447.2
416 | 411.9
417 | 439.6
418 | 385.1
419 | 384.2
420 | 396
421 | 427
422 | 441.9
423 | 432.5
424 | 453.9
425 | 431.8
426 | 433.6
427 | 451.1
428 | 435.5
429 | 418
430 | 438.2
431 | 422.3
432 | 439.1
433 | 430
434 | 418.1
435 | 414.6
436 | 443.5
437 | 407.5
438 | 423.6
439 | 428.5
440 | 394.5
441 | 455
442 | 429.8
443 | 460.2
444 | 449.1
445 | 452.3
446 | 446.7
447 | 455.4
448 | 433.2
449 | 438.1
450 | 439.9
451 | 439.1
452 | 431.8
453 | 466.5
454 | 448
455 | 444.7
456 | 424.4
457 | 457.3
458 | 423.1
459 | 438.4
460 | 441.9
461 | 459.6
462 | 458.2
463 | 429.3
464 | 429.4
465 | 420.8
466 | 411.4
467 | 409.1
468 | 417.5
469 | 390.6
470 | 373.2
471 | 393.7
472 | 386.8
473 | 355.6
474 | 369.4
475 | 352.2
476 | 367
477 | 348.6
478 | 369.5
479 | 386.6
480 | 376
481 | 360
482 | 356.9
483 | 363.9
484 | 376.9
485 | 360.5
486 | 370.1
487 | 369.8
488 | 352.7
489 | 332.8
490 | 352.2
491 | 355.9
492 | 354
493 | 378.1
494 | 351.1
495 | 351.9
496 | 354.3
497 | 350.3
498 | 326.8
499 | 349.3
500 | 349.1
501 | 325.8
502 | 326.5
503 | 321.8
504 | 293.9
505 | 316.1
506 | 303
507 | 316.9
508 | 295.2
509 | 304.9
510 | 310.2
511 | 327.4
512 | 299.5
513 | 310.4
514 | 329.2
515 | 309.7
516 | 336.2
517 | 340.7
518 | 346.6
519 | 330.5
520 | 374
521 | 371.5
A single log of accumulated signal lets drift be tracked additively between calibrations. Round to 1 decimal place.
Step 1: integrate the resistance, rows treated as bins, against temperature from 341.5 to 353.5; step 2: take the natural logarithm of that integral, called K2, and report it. 8.6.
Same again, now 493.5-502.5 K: 8.0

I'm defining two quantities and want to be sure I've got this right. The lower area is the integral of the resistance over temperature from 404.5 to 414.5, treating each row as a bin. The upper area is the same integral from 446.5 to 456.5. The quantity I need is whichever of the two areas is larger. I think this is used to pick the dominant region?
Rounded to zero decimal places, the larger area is 4421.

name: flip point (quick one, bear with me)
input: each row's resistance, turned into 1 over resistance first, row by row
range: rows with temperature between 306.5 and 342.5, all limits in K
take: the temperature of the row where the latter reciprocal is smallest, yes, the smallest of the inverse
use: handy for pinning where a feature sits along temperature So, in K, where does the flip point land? 331 K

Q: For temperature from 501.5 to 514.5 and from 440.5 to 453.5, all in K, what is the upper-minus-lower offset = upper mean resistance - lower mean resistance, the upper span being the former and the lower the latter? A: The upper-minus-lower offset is -134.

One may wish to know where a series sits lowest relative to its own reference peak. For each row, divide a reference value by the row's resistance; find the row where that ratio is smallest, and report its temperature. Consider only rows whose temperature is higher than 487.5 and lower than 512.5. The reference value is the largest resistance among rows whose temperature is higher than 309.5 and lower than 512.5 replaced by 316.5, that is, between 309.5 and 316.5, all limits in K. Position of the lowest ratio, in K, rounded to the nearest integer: 493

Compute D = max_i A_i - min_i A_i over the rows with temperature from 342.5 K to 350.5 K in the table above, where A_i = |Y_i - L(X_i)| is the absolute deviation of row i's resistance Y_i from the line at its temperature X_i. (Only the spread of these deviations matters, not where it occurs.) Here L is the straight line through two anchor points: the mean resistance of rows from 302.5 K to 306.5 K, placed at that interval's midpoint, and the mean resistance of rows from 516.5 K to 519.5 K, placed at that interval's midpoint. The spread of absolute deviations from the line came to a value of 33.4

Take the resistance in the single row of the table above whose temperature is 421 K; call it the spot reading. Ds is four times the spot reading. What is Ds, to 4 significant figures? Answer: 1708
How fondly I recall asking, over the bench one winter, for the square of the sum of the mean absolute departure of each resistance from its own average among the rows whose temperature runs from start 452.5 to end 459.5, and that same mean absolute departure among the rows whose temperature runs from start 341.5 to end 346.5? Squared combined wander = 418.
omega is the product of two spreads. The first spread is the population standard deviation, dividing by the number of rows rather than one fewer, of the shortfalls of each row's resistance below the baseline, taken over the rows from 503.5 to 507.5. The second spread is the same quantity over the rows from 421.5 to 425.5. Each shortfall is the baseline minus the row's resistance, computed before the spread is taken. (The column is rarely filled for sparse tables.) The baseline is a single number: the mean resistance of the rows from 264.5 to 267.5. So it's 86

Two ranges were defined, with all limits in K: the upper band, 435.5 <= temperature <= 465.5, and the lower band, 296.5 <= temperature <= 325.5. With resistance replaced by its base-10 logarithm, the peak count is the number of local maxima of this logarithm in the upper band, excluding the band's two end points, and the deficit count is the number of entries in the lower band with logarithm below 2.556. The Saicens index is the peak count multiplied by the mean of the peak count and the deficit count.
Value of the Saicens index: 115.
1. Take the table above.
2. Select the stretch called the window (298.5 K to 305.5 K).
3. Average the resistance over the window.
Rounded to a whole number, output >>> 461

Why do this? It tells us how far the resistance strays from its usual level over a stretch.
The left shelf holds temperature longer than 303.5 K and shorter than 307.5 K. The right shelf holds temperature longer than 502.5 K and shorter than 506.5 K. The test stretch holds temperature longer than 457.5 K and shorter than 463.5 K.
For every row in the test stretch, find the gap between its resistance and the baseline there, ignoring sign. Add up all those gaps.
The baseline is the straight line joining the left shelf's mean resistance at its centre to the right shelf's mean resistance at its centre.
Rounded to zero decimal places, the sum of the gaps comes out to 621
